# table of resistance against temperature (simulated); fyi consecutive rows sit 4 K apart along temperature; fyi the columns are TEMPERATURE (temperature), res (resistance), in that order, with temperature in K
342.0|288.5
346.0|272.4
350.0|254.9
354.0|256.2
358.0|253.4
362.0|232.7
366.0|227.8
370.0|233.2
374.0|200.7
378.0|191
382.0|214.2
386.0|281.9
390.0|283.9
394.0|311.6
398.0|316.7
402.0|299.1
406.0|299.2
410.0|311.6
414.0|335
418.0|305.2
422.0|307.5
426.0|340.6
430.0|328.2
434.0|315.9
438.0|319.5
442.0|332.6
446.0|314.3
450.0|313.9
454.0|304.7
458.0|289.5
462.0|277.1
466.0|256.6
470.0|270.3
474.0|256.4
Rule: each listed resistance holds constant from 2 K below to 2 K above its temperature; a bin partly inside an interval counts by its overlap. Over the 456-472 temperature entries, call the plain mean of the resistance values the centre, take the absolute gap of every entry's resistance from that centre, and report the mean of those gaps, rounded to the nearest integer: 10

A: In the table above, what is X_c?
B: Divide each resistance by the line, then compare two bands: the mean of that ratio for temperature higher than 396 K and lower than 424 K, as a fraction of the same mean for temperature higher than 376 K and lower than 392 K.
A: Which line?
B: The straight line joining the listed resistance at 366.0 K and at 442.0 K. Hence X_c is 1.13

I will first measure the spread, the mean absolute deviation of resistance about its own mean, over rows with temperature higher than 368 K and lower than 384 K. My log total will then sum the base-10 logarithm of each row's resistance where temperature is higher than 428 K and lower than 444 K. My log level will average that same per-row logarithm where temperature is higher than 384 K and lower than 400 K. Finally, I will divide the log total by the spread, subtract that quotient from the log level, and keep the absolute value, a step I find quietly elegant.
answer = 1.75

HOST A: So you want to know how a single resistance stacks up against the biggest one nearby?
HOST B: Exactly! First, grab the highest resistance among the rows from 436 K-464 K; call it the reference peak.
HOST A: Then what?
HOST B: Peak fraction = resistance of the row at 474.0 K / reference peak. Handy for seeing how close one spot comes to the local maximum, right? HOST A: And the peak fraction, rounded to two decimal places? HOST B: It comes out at 0.77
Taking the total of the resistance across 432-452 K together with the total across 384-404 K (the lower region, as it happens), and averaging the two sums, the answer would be 1545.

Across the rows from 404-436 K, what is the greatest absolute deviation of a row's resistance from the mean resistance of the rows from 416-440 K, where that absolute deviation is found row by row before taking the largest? 21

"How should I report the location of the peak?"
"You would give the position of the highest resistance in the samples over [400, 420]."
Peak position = 414.0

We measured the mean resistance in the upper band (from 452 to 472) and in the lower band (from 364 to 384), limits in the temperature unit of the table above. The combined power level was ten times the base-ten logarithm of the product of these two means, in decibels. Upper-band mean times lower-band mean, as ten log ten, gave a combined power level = 47.8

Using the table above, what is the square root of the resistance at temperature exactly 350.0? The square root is 16.0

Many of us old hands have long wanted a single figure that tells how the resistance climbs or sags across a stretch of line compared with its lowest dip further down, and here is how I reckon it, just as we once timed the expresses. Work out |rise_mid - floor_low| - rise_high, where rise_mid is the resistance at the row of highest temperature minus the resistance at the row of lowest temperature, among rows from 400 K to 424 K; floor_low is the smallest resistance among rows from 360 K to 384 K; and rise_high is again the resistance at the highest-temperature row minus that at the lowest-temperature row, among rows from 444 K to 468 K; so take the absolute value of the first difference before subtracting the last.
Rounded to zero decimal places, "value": 240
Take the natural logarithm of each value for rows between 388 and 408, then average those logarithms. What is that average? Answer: 5.71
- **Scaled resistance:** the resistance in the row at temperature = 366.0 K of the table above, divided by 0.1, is 2278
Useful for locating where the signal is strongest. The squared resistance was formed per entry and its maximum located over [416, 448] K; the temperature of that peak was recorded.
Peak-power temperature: 426.0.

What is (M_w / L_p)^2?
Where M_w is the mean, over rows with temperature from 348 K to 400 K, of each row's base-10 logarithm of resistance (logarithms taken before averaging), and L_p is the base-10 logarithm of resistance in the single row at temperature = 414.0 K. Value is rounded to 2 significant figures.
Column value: 0.90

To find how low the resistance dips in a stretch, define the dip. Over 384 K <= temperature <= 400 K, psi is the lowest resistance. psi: 281.9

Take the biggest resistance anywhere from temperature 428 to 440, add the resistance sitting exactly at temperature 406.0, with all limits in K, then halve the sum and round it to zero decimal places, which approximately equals 314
